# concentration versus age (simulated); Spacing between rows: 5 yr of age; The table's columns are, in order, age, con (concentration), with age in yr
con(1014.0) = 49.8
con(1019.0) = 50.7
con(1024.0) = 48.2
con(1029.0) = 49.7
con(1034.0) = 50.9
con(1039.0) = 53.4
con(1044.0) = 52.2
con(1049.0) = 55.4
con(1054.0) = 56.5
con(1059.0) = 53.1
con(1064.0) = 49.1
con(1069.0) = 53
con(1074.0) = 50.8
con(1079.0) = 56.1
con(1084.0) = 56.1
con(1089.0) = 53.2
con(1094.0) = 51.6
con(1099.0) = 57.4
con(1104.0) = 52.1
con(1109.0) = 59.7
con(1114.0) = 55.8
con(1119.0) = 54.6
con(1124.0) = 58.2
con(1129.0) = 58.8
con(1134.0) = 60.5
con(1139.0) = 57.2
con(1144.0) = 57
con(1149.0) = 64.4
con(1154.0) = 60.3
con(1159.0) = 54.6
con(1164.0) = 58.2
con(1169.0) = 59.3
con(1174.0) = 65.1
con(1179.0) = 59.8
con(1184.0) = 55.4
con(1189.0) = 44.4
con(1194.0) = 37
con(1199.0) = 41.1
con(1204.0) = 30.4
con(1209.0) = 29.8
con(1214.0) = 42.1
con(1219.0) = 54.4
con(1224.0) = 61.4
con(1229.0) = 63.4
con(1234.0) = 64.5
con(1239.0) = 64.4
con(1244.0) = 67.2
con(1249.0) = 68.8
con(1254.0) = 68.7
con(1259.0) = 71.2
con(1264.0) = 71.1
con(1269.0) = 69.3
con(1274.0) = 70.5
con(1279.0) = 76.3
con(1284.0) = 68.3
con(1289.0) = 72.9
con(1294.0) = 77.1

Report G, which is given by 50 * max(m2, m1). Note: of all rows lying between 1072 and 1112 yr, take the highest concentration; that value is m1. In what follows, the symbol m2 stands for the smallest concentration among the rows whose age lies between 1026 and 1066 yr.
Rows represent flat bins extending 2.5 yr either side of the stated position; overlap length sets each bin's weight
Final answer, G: 2985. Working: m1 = 59.7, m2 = 49.1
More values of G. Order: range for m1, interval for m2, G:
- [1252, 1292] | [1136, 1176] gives 3815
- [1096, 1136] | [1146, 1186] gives 3025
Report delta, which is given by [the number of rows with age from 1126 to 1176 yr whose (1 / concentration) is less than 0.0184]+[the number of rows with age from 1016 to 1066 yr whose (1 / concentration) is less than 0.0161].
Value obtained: 10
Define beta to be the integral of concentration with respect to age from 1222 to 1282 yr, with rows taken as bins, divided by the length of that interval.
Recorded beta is 68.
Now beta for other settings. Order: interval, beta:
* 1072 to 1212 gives 54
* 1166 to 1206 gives 49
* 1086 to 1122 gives 55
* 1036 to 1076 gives 53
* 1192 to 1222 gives 40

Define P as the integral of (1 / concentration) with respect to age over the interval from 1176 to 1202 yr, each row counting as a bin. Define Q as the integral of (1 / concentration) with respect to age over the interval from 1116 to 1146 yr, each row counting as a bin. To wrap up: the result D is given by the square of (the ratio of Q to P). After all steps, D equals 0.8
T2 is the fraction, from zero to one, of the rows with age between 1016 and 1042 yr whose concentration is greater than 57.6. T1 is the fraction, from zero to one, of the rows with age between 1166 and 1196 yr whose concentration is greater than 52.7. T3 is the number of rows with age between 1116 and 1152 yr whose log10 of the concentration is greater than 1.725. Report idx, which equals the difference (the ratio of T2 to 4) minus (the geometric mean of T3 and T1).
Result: -2.16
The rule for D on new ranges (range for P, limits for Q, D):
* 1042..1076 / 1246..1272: 0.3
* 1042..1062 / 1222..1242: 0.7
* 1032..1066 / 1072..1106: 1.0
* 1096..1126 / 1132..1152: 0.4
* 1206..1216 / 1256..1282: 1.6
